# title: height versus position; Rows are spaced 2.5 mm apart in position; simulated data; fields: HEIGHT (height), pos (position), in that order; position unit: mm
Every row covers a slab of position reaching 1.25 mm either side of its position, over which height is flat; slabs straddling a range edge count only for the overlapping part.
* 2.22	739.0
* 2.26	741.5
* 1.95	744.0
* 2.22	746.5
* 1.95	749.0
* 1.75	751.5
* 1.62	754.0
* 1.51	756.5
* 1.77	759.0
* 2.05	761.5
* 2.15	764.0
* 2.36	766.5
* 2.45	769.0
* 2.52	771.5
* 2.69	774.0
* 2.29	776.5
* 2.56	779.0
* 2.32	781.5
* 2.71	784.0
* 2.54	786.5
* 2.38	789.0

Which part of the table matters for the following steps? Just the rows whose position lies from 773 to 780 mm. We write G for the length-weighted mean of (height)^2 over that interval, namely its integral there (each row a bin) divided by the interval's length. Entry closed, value 6.3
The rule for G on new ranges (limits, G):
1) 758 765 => 4.0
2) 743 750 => 4.2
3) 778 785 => 6.4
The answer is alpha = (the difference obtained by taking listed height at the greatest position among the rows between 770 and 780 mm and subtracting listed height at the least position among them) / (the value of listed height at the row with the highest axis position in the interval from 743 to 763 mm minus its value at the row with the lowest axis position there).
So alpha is 0.4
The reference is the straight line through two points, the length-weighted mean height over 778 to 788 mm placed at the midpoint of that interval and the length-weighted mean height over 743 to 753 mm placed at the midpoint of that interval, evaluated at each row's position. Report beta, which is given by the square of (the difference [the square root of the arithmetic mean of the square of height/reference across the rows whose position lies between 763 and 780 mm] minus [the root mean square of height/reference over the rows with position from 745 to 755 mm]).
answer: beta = 0.007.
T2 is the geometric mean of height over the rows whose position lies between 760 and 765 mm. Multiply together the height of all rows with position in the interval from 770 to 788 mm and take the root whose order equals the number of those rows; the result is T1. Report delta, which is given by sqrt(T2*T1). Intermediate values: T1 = 2.5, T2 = 2.1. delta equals 2.30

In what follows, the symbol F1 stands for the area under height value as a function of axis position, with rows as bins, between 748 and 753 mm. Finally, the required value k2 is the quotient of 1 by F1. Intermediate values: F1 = 9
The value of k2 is 0.109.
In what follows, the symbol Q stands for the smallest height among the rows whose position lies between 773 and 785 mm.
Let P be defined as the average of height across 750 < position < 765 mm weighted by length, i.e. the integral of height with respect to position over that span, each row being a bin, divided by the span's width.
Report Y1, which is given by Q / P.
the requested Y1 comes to 1.3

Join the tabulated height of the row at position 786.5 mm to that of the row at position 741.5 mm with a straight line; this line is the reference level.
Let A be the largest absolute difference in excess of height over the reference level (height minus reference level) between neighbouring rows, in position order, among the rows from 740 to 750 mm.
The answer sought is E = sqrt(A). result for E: 0.571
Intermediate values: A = 0.33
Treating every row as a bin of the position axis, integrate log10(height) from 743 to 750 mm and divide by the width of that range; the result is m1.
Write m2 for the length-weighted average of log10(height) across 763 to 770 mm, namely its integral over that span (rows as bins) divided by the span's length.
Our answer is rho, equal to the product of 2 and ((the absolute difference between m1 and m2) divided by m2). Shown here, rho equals 0.30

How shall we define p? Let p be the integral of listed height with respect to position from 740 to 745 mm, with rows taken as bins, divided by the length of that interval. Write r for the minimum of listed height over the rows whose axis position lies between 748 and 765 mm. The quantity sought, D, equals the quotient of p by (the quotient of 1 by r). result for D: 3.2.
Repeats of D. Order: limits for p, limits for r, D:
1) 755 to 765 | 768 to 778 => 4.3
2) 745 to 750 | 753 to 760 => 3.1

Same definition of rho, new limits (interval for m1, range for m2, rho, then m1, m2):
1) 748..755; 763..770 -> 0.65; 0.25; 0.365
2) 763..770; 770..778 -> 0.16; 0.37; 0.397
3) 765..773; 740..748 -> 0.35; 0.39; 0.329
